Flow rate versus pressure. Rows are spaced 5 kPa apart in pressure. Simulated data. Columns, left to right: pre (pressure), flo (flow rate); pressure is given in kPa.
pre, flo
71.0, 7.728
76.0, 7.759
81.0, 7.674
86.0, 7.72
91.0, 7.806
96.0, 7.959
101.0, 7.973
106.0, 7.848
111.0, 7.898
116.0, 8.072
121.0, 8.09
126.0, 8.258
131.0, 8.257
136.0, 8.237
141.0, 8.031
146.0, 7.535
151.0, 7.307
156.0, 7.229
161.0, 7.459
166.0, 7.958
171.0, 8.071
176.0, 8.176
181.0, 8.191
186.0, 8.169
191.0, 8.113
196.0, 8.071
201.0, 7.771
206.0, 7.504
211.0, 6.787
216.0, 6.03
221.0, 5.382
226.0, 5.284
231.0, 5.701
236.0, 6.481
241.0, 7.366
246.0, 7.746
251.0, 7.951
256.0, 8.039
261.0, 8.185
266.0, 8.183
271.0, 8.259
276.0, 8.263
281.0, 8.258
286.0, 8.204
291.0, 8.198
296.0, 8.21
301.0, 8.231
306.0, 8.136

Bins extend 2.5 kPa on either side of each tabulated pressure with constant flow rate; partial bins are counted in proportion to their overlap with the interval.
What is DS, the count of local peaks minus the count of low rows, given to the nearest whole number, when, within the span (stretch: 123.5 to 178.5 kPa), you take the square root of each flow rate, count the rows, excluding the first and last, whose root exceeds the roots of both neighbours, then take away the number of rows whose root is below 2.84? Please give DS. -6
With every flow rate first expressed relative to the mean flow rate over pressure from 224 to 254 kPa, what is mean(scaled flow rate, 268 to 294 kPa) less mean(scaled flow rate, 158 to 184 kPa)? 0.04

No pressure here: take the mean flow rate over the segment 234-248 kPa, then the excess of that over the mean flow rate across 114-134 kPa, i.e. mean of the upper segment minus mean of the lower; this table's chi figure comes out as -1.0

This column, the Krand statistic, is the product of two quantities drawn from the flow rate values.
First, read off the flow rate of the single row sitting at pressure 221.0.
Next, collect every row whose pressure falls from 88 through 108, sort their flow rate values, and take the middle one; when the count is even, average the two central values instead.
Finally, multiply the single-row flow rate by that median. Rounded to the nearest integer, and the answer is 43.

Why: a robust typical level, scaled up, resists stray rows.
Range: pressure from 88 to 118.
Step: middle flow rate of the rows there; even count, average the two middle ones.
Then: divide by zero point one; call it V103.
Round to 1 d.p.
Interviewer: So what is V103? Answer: 79.3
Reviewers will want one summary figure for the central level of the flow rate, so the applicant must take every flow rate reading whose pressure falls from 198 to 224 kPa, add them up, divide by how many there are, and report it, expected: 6.69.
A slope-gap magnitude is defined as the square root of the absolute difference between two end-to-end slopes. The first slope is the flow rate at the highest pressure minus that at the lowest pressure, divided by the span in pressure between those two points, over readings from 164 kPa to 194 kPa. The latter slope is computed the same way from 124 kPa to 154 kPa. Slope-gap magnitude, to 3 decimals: 0.210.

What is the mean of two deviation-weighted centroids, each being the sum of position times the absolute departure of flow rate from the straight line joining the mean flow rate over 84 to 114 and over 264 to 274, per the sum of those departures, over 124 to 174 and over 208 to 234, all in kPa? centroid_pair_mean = 185.1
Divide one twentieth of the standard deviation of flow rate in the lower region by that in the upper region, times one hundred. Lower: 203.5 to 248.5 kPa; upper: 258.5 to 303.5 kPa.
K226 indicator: 144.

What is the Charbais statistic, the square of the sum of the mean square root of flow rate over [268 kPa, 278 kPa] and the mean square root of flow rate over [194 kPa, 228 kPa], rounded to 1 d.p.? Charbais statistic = 29.7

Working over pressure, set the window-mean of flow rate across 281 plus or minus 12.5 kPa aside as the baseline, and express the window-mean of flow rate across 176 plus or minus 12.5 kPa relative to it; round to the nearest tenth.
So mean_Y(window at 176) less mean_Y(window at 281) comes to -0.1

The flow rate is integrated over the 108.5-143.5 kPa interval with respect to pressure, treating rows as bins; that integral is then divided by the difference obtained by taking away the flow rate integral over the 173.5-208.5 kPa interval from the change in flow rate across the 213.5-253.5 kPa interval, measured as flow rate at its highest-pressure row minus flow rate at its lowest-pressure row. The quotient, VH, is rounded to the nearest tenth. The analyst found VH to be -1.0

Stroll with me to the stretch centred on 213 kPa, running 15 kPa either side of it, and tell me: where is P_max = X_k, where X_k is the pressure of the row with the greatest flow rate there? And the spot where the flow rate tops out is 201.0 kPa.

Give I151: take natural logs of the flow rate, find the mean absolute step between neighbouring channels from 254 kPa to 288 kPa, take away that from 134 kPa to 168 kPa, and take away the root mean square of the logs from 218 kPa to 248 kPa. -1.87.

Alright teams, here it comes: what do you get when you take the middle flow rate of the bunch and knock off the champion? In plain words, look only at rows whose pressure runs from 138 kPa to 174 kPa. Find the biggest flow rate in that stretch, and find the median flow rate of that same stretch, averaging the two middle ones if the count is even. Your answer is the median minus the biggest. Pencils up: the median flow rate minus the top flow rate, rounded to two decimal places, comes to -0.54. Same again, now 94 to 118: -0.11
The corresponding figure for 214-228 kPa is -0.65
